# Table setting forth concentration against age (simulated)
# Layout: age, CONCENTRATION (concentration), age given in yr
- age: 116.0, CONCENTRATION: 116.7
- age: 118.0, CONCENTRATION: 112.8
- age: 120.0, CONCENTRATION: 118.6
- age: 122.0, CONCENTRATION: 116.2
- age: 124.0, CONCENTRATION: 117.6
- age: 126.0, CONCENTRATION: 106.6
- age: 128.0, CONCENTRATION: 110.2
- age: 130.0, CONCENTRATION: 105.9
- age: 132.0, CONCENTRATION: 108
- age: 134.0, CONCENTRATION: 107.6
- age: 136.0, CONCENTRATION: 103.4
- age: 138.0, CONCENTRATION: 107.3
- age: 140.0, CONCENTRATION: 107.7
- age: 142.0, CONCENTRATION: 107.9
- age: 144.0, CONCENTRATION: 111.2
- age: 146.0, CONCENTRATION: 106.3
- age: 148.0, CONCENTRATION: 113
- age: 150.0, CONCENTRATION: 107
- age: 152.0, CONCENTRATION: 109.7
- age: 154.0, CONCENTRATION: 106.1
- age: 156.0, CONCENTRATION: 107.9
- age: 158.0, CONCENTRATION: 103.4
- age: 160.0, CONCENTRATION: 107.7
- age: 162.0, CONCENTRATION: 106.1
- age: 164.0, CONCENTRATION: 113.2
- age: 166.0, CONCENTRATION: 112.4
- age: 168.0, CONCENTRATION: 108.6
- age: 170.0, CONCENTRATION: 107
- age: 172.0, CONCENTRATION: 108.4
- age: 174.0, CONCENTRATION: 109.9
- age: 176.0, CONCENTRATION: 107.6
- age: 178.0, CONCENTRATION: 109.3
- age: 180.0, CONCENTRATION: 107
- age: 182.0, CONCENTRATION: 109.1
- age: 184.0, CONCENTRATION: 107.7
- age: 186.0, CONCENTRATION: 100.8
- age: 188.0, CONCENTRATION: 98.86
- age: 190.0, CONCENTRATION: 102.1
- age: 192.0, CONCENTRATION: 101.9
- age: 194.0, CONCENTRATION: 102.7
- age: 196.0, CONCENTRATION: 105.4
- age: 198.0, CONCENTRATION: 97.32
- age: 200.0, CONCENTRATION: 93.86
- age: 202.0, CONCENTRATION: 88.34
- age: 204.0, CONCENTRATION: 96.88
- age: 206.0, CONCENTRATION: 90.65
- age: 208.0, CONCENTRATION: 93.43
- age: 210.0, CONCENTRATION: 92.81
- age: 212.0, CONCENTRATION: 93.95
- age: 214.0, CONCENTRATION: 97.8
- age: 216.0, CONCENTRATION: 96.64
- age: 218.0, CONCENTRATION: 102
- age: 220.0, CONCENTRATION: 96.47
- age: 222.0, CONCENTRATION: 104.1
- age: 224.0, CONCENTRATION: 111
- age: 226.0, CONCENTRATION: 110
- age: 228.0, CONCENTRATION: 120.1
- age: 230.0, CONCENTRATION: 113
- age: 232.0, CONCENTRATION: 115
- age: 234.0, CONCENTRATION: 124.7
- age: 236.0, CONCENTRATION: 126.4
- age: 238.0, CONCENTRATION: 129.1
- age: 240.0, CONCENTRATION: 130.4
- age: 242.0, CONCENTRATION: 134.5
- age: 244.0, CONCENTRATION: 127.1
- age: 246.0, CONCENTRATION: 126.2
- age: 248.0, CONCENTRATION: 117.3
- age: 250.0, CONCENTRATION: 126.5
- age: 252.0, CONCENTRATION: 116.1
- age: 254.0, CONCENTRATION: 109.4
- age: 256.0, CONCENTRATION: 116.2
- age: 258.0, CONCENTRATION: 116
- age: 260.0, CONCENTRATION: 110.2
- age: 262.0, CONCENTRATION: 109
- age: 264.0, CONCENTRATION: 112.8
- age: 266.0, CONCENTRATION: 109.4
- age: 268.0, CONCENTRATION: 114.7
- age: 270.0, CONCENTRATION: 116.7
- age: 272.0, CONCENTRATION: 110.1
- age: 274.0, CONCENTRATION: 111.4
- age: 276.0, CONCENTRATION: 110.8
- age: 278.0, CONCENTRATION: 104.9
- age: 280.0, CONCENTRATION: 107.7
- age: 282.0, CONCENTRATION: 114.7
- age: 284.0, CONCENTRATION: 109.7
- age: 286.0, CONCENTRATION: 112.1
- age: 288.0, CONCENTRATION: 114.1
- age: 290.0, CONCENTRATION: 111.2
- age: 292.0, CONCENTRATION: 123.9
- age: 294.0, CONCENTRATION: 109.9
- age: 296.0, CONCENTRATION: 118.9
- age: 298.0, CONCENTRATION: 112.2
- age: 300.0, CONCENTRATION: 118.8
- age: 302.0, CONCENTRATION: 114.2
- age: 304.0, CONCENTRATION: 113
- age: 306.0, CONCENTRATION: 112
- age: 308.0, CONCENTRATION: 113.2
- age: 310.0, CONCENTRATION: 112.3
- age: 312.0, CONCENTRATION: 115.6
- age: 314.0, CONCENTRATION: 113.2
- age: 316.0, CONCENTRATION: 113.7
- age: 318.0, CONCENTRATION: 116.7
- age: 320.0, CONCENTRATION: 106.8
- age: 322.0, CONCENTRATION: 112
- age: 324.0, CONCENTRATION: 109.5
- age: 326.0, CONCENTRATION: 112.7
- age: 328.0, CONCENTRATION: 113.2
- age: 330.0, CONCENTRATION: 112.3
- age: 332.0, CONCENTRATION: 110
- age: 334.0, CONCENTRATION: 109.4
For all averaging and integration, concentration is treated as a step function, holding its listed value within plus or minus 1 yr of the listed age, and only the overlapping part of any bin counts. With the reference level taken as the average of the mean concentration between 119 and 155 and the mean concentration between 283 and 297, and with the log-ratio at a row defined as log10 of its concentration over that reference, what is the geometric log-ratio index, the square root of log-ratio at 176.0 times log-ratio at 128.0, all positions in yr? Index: 0.010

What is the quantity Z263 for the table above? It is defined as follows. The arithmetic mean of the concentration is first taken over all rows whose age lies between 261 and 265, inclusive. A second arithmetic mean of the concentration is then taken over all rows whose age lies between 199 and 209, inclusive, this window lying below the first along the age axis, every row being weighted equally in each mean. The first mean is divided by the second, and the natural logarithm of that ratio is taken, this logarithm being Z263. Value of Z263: 0.18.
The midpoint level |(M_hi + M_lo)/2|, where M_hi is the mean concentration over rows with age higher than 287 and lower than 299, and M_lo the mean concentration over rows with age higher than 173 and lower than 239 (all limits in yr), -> 110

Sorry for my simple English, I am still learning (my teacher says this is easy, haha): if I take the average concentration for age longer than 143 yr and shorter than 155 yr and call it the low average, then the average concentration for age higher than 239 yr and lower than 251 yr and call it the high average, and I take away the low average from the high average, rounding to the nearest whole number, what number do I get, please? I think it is 18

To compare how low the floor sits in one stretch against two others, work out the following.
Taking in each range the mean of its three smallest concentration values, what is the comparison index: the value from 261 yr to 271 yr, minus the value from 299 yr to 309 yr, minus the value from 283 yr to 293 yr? -113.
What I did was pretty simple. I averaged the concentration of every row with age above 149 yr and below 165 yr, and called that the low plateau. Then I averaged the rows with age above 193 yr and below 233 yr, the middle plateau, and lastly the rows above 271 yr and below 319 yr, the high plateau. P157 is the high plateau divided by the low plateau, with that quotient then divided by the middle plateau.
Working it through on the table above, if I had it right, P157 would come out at 0.0104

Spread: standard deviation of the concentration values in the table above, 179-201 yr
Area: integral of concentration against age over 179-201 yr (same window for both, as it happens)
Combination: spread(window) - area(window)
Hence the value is -2249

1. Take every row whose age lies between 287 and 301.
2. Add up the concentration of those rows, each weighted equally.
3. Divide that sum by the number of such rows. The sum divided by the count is 116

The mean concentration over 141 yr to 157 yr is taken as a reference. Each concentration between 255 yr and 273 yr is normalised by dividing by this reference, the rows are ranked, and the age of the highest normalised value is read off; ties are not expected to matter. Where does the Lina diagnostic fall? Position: 270.0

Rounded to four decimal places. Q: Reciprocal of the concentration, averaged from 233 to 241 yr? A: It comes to 0.0078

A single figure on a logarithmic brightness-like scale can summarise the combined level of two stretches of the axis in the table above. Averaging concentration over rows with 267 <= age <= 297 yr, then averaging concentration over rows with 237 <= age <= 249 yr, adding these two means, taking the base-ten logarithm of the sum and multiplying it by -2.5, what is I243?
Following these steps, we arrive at -5.95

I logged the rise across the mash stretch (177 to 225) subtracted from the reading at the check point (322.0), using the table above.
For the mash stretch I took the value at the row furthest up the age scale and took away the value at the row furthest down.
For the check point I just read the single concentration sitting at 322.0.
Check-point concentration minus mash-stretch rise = 110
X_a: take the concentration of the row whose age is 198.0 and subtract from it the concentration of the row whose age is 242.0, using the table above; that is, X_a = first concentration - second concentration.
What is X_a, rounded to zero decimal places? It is -37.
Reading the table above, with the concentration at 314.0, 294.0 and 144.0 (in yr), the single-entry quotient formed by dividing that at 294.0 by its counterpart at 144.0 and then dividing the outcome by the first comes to 0.0087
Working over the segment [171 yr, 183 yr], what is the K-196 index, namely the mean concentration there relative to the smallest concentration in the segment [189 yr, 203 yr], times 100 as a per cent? 123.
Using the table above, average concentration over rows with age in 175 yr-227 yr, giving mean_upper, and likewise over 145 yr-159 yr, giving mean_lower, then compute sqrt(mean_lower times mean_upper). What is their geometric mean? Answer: 104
